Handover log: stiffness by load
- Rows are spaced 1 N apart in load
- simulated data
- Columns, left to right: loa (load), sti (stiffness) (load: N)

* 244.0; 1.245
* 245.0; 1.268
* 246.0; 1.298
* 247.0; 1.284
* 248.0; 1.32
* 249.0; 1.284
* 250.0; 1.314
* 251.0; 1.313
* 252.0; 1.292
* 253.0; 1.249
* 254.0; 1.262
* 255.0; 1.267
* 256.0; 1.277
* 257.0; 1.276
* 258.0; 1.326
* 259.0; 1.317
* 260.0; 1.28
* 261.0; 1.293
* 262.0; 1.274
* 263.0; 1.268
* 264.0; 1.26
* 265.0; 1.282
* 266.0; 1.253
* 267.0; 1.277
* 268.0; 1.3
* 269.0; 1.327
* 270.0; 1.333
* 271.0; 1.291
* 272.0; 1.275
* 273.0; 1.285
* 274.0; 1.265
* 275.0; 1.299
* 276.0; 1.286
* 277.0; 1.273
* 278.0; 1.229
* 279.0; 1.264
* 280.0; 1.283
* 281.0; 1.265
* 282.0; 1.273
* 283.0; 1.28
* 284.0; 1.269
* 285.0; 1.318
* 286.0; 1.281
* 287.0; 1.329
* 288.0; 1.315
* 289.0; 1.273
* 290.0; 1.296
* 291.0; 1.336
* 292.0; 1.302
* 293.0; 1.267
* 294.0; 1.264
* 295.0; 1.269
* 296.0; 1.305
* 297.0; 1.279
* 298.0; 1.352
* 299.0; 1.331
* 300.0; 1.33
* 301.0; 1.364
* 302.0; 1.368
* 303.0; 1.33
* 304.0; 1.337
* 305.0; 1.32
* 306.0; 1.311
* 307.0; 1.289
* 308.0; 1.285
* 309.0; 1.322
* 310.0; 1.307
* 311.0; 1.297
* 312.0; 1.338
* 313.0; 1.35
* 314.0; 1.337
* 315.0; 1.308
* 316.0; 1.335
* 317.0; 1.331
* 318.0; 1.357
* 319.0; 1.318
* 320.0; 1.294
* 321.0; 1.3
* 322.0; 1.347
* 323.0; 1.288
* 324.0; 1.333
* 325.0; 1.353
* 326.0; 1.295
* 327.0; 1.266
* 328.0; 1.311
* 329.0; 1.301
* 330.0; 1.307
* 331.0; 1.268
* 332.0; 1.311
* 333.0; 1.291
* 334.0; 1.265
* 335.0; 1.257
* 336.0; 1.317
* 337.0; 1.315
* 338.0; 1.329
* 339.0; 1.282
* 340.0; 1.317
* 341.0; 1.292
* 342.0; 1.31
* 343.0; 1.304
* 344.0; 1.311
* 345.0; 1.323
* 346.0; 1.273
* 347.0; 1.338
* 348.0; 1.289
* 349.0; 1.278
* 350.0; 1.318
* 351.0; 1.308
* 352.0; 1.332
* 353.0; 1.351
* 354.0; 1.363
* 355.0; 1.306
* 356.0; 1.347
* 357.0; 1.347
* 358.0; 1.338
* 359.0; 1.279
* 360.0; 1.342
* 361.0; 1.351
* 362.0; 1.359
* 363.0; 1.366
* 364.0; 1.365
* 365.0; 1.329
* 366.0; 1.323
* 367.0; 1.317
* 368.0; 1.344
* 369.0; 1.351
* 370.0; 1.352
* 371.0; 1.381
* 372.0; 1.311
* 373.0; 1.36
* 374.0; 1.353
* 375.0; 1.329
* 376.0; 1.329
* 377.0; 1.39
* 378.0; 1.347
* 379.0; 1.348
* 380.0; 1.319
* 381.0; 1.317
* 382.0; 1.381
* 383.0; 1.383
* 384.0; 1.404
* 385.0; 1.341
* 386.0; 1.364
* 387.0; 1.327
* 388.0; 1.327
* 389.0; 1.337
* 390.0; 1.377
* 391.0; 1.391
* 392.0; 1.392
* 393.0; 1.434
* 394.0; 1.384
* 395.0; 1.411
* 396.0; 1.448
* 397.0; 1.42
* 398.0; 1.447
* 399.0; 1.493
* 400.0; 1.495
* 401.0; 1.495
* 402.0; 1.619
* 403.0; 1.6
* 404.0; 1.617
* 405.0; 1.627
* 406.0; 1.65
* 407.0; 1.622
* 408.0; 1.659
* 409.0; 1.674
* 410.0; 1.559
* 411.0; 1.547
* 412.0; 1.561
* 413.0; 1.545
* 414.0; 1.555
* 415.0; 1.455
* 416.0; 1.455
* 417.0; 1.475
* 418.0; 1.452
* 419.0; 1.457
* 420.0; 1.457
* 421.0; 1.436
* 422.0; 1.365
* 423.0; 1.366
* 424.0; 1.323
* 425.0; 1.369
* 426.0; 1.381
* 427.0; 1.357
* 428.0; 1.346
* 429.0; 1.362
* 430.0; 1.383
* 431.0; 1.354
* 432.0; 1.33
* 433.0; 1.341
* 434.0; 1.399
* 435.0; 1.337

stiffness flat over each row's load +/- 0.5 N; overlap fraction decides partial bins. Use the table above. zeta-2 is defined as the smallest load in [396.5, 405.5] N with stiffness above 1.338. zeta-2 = 397.0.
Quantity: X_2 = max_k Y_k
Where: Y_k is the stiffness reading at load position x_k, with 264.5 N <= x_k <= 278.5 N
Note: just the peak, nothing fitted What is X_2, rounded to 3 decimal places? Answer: 1.333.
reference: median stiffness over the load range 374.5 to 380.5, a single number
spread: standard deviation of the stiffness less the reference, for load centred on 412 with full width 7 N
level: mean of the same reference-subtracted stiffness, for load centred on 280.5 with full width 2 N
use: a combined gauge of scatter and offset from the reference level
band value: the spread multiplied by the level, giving -0.004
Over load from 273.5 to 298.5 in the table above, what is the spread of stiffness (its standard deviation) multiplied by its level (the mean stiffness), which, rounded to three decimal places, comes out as 0.035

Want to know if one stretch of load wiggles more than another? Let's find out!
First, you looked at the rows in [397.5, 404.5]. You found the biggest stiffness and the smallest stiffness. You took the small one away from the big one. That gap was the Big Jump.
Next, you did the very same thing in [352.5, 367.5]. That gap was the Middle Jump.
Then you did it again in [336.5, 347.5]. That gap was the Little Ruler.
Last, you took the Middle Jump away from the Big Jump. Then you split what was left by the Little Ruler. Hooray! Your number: 1.3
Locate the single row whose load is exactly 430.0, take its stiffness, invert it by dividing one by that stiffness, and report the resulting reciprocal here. 0.723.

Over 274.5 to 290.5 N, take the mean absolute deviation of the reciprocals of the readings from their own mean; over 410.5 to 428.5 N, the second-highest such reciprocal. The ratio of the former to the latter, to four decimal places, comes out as 0.0145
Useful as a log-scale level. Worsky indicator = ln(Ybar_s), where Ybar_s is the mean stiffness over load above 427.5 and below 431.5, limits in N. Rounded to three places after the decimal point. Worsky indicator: 0.308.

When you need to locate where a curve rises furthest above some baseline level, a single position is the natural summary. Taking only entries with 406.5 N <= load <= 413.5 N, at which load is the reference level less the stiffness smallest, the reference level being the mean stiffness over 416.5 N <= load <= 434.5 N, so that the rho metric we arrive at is 409.0 N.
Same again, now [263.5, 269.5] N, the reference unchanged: 269.0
